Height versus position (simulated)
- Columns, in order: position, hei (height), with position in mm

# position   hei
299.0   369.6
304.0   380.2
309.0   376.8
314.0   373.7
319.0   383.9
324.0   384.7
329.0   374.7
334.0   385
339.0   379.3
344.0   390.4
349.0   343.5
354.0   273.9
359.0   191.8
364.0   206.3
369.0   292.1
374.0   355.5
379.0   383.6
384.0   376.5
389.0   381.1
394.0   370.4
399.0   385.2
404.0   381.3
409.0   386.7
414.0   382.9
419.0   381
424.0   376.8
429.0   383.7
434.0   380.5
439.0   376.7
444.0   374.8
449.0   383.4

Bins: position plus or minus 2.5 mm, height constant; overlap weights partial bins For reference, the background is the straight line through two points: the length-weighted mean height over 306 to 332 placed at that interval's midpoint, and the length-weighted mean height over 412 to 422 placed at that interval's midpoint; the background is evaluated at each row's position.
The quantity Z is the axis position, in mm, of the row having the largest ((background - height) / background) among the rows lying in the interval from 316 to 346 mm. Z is 329.0 mm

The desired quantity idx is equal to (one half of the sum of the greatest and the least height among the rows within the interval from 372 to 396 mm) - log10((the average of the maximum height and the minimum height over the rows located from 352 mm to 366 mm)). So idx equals 367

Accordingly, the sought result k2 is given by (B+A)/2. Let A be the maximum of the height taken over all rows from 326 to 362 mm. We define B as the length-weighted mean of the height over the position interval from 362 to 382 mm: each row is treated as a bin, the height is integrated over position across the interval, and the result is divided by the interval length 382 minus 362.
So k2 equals 352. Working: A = 390.4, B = 314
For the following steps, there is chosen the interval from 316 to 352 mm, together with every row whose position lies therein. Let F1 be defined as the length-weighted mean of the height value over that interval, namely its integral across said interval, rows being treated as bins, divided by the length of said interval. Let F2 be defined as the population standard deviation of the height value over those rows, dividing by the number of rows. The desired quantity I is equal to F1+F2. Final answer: 390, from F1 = 376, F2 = 15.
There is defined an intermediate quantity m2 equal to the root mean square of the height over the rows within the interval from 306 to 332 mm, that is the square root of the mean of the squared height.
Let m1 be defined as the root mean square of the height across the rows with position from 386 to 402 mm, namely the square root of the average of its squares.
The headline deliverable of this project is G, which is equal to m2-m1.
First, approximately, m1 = 379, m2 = 379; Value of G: 0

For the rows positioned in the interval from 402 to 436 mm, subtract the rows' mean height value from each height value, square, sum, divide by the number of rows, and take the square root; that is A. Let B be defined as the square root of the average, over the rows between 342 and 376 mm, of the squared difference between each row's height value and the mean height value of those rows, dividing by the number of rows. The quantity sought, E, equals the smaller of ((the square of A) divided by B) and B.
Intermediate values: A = 3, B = 70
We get 0.1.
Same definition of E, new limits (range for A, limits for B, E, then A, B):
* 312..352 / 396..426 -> 3.2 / 14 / 3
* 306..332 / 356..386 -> 0.3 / 5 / 78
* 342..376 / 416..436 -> 2.5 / 70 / 2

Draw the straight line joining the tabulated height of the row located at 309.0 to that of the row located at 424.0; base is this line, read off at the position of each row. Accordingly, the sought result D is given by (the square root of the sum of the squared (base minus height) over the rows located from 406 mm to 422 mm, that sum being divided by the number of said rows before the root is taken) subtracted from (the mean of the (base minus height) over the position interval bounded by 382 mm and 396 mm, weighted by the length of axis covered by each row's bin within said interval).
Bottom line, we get -7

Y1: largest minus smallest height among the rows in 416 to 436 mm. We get 7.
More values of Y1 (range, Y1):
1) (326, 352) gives 47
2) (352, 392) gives 192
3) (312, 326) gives 11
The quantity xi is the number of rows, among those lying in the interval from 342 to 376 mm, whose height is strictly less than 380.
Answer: 6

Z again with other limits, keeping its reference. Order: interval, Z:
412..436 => 424.0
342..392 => 359.0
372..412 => 374.0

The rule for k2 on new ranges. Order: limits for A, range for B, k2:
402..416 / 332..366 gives 349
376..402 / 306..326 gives 382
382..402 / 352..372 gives 314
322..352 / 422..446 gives 385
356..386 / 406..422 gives 383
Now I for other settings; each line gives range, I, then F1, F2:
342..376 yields 361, 291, 70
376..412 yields 386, 380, 5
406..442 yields 384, 381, 3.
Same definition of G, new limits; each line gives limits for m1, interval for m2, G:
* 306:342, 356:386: -69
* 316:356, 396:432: 16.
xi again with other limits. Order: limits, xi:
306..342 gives 4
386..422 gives 1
